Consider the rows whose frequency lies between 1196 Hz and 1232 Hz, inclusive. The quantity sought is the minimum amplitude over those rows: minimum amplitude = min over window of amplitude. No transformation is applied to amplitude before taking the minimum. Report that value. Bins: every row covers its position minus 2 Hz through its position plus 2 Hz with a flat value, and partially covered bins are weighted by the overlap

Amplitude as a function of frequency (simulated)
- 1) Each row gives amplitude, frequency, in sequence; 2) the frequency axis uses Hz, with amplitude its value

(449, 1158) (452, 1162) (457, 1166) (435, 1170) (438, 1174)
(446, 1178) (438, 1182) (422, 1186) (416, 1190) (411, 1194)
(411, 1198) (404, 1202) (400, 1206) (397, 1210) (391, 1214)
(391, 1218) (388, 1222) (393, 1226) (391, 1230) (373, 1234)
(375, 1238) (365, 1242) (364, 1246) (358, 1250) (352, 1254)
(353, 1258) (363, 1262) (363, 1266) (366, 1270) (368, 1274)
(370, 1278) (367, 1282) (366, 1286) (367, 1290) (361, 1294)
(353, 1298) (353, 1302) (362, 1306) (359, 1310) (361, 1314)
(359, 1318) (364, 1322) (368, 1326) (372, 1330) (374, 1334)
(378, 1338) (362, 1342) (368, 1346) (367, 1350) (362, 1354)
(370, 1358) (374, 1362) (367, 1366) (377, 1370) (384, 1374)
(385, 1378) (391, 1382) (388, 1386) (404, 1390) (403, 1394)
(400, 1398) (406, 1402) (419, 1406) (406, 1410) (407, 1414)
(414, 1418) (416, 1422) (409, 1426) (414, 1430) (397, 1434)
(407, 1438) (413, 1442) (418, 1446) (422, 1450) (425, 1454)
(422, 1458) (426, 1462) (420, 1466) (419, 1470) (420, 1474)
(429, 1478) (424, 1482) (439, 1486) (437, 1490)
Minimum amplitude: 388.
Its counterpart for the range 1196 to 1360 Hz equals 352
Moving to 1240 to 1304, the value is 352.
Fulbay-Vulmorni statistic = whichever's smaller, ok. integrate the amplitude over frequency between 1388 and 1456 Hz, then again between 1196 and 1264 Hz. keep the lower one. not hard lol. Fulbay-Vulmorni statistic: 25876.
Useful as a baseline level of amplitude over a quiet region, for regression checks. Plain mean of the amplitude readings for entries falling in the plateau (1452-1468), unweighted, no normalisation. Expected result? 423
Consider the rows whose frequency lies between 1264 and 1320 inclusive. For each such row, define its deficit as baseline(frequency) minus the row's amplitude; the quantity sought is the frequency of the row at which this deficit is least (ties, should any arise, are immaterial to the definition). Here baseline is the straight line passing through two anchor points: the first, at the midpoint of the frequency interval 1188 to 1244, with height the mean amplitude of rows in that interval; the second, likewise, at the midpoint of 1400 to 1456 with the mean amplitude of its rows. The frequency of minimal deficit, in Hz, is 1278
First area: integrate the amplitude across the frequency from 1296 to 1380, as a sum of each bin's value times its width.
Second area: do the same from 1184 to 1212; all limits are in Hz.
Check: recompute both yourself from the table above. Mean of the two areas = 21160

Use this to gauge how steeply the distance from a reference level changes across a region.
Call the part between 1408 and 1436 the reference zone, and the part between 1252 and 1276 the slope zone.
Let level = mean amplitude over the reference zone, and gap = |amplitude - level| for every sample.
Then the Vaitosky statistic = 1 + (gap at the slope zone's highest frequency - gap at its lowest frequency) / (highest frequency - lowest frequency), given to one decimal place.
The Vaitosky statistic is 0.2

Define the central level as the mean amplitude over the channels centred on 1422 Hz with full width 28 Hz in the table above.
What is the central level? 409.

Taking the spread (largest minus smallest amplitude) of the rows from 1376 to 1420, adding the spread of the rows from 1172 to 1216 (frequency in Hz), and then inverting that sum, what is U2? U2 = 0.011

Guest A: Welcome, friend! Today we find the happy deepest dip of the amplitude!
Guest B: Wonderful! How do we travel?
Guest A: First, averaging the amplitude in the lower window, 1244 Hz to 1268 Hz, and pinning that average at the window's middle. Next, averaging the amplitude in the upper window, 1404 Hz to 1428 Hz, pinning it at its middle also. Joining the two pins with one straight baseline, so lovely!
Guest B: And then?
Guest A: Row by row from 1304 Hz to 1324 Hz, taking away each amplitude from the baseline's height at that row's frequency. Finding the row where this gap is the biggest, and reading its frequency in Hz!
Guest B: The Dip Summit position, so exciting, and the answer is 1318 Hz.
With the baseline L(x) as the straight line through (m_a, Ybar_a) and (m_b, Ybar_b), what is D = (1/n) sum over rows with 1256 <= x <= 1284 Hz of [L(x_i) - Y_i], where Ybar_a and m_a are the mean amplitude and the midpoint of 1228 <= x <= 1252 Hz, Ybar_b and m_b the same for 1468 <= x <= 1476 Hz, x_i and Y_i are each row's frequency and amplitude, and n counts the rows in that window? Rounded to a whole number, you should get 13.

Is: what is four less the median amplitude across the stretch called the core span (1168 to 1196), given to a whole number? -431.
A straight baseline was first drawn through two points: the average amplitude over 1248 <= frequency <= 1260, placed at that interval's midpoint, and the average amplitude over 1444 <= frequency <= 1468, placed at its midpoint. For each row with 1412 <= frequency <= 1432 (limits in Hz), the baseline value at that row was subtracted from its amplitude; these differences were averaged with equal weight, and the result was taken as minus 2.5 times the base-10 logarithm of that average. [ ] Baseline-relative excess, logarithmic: -0.2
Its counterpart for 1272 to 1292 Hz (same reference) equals -1.5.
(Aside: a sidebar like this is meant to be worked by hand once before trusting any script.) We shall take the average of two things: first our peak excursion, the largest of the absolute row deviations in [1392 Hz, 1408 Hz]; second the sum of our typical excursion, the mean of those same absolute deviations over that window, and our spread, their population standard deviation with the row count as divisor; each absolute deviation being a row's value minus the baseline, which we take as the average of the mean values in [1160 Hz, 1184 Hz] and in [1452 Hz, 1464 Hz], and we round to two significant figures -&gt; 34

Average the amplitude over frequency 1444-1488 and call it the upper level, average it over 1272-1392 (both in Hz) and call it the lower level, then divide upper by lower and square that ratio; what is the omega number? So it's 1.31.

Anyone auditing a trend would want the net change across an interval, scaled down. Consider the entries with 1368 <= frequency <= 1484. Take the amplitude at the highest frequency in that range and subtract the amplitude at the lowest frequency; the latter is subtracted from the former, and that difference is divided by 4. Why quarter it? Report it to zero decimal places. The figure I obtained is 12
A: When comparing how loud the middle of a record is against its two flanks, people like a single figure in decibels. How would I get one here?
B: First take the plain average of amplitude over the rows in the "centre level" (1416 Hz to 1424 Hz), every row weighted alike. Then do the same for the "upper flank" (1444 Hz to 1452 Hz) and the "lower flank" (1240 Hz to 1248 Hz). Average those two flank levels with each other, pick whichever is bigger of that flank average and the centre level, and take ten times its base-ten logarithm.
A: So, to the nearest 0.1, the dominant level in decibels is 26.2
